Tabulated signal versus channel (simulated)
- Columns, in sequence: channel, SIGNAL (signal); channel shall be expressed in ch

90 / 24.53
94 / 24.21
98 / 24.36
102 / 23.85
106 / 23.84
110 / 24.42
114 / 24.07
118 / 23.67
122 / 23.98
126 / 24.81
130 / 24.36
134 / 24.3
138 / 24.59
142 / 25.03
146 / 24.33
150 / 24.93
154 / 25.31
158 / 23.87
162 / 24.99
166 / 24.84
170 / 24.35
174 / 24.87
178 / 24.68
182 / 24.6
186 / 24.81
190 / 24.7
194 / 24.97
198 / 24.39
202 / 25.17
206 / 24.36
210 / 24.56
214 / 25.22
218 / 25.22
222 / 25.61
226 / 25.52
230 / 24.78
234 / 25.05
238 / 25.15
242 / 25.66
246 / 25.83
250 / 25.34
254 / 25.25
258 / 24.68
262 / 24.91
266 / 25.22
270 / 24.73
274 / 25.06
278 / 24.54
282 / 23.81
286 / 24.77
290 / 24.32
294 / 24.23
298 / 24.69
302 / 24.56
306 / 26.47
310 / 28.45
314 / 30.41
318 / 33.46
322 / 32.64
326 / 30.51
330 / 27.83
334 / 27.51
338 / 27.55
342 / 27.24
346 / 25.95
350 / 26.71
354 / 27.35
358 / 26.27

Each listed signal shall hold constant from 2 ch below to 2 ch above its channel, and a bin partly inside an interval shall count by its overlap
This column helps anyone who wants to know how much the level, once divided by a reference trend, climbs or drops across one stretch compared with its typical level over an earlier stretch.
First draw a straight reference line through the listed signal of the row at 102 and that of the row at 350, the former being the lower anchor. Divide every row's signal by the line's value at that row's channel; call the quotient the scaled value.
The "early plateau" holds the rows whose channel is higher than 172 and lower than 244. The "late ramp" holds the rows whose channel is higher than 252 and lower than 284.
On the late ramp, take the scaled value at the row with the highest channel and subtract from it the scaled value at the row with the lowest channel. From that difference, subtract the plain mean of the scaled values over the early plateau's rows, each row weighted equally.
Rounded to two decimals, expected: -1.06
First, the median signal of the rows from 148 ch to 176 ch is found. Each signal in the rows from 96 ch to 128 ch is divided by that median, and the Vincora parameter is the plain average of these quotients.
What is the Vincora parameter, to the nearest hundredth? 0.97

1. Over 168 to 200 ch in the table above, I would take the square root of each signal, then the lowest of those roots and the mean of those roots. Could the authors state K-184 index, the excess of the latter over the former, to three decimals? 0.032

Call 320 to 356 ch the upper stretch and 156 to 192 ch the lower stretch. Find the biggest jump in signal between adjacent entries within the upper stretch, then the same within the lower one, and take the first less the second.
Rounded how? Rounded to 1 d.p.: 1.6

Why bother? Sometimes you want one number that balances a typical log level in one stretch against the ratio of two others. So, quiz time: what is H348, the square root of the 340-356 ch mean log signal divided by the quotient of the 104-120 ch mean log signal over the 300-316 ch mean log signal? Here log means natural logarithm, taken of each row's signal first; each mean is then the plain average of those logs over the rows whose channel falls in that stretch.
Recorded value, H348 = 1.851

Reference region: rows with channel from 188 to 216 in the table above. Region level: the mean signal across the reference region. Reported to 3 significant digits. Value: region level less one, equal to 23.8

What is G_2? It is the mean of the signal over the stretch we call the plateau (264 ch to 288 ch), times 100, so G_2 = 2469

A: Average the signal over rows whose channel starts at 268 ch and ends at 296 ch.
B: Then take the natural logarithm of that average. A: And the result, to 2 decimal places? 3.20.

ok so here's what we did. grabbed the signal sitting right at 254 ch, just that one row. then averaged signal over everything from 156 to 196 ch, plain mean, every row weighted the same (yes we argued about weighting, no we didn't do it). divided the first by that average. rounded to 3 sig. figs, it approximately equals 1.02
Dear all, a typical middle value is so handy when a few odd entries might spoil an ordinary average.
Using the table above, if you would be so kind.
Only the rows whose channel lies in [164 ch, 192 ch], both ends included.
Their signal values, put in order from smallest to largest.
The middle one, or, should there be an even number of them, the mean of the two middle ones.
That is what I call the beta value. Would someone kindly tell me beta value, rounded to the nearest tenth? 24.7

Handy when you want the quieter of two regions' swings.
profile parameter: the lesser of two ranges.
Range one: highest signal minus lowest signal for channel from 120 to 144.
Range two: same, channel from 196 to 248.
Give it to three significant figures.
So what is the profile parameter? 1.05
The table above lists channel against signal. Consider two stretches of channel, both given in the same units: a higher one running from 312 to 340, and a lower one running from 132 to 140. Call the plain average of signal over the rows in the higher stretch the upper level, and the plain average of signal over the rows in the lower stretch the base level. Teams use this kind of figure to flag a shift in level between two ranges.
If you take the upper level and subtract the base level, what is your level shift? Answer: 6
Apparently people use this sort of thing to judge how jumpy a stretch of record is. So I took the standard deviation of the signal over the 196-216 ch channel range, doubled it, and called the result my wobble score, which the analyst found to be 0.8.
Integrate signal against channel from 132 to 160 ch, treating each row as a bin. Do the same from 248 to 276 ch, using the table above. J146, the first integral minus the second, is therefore -11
